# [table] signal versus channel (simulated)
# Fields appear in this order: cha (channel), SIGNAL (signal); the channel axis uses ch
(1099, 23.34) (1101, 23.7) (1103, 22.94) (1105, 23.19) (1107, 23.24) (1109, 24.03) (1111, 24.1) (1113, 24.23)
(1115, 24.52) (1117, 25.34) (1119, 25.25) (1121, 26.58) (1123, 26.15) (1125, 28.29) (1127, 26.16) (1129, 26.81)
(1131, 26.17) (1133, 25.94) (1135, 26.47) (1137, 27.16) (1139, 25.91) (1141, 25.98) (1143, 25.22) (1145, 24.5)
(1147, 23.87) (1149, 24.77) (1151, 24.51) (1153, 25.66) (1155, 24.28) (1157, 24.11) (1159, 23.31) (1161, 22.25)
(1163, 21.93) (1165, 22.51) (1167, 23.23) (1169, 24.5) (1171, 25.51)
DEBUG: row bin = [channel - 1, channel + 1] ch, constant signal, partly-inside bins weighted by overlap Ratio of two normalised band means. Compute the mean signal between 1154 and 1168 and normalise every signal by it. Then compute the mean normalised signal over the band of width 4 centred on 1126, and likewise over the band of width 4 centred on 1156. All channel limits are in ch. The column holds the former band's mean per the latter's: 1.13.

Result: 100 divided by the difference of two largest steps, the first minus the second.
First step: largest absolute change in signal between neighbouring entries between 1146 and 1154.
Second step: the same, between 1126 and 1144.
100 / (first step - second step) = -1000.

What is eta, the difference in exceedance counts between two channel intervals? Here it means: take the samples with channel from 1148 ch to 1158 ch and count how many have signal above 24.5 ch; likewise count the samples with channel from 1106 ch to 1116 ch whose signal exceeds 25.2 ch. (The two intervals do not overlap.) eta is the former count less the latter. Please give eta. 3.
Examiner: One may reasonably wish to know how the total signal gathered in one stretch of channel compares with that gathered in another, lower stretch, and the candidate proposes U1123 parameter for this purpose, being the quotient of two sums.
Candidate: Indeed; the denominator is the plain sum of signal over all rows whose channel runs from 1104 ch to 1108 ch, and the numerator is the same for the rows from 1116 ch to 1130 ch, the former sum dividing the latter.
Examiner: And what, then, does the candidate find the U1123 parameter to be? 4.0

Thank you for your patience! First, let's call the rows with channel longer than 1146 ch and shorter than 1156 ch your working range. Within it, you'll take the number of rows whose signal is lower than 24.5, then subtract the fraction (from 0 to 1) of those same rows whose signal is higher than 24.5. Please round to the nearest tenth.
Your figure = 1.4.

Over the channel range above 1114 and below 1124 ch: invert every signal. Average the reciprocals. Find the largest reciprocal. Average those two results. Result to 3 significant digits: 0.0400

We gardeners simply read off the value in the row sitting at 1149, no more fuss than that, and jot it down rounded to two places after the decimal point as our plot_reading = 24.77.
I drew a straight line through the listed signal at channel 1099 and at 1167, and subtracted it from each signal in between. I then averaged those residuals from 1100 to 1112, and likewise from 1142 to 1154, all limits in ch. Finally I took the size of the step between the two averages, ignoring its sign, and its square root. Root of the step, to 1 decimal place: 1.1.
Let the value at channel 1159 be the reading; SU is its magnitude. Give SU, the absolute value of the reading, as 23.3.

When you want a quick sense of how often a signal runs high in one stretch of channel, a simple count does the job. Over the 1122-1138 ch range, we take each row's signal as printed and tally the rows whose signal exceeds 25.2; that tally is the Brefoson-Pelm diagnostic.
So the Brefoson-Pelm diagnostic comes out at 8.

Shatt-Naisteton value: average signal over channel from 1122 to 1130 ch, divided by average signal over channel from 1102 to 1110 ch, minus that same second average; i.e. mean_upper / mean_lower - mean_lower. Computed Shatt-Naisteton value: -22.2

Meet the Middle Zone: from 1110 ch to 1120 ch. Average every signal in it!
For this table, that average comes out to 24.7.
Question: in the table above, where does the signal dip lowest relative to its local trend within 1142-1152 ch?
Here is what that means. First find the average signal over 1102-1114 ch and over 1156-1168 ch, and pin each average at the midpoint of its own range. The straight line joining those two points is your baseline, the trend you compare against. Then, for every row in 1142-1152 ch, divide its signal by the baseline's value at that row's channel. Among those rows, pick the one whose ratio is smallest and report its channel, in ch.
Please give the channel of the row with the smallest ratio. 1147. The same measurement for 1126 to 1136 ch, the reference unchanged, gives 1133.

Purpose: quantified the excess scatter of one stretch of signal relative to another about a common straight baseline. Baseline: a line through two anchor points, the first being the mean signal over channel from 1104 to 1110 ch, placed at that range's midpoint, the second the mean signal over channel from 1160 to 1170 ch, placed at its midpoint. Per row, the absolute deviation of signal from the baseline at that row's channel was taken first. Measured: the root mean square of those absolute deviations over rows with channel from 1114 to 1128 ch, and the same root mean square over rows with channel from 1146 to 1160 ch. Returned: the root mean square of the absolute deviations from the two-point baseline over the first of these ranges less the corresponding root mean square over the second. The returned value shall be 1.4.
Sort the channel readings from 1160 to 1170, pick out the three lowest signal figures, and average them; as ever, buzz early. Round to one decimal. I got 22.2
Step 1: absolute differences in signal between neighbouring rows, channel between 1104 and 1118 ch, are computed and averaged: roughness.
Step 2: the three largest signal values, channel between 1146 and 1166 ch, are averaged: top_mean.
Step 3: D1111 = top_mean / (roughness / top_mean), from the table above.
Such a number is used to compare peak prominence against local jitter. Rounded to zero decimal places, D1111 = 1741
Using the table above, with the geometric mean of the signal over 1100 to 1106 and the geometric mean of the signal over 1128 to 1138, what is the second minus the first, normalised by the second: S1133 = 0.12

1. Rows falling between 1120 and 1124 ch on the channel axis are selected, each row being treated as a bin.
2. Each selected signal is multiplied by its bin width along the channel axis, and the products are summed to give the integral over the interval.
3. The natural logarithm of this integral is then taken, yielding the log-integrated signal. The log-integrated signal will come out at 4.66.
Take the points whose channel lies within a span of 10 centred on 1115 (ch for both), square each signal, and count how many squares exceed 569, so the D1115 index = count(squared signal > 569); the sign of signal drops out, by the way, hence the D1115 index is 5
